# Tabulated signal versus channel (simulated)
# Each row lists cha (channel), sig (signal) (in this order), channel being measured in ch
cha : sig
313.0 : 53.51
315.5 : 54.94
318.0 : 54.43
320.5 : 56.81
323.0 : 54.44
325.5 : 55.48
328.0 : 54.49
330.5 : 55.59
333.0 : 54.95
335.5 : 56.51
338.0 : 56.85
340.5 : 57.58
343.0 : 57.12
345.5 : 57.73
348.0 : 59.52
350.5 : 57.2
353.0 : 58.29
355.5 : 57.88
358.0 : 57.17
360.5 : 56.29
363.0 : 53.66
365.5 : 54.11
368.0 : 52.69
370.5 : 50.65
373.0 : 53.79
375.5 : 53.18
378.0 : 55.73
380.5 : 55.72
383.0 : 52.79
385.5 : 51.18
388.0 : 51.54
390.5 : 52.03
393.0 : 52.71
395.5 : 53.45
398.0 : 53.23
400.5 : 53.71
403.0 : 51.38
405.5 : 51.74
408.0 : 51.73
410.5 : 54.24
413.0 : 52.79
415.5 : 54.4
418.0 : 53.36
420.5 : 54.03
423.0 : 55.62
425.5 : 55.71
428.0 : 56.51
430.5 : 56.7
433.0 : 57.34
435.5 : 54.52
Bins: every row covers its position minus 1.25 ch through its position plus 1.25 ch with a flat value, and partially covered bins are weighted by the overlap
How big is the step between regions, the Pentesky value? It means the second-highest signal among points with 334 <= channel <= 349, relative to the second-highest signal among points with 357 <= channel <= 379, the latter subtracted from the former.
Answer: 1.4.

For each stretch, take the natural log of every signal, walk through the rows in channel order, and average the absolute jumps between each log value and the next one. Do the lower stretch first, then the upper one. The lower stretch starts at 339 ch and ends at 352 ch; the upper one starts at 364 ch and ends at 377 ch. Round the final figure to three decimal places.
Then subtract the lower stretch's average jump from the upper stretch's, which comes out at 0.012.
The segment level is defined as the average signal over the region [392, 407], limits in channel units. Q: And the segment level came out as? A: 52.7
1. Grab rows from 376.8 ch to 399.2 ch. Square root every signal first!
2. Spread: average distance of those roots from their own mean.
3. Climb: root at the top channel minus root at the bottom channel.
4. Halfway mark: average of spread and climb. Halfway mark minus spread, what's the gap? -0.13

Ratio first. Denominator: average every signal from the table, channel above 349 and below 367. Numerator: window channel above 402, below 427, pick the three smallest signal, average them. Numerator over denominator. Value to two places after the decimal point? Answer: 0.92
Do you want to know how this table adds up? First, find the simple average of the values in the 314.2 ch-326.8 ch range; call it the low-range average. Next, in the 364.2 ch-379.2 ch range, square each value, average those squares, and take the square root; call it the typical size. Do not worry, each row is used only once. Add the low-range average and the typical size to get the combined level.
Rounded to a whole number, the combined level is 109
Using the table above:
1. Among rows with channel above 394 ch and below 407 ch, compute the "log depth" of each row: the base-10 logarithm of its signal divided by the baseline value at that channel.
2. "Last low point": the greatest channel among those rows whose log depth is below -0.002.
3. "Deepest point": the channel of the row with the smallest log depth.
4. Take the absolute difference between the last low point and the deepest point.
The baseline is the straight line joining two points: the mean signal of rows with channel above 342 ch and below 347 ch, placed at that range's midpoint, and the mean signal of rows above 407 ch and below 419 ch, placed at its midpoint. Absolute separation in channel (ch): 2.5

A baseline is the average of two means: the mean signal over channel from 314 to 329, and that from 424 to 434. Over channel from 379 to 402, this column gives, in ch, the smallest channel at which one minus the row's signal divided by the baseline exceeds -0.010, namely 380.5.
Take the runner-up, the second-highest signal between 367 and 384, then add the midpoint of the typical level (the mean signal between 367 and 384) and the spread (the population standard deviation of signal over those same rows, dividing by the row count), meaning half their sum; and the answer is 83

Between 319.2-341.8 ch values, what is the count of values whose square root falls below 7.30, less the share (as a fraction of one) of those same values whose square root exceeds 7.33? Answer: -1.0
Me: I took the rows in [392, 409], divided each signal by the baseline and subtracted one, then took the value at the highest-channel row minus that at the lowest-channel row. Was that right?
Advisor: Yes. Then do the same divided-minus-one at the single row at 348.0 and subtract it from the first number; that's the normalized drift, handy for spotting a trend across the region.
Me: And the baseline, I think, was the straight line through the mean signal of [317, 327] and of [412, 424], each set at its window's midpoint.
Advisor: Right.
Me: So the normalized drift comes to -0.098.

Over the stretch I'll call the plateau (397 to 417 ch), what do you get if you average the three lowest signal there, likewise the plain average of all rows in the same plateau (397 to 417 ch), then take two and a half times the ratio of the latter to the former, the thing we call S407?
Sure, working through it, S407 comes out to 2.56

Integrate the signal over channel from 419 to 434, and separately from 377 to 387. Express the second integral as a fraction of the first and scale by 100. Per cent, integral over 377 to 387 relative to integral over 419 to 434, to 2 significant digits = 64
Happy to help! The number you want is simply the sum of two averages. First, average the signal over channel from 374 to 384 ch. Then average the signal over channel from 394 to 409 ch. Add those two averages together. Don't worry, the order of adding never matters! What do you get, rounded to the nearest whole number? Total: 107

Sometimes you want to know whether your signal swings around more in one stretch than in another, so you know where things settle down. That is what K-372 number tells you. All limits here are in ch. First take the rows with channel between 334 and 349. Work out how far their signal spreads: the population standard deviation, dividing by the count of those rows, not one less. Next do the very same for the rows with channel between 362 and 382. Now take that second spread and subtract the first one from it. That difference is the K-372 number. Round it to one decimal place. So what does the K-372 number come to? 0.6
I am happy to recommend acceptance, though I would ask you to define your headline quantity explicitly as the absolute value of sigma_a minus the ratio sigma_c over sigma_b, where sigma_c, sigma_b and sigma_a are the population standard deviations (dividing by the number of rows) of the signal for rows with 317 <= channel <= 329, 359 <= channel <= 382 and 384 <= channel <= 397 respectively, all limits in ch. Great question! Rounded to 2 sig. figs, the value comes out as 0.26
